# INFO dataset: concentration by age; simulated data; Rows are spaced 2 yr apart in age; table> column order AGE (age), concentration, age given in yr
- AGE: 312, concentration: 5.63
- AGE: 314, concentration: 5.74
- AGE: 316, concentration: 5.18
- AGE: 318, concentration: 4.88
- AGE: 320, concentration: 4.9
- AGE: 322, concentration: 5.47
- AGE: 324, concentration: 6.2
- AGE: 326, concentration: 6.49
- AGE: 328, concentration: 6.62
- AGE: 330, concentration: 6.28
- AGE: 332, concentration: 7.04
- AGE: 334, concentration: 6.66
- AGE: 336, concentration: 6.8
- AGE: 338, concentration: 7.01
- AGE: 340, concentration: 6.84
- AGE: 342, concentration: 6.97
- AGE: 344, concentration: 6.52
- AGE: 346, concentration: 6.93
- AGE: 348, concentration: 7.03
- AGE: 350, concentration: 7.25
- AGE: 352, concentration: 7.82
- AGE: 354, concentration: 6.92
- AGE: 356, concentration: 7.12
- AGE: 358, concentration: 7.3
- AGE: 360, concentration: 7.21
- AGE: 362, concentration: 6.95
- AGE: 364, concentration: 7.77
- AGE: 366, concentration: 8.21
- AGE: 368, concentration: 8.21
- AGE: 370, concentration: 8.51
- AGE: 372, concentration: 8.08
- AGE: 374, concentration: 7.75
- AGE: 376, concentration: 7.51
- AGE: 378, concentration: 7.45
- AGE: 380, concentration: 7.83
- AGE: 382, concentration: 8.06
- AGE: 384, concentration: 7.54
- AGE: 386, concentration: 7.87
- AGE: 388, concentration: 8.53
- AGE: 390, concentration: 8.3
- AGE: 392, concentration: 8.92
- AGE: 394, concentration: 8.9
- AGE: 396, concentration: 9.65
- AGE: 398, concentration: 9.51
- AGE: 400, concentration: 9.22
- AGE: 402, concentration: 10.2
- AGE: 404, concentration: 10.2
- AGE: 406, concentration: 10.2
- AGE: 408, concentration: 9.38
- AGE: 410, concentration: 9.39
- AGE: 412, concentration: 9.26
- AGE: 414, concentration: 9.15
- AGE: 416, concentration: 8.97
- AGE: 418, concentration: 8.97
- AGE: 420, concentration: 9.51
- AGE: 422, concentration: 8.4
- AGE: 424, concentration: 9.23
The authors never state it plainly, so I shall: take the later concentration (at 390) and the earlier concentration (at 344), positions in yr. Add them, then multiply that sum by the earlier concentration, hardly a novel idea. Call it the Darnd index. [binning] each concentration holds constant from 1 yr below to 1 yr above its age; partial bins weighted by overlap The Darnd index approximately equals 97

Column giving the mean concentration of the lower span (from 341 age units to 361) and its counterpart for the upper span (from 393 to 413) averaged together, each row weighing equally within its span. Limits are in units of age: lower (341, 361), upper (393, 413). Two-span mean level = 8.35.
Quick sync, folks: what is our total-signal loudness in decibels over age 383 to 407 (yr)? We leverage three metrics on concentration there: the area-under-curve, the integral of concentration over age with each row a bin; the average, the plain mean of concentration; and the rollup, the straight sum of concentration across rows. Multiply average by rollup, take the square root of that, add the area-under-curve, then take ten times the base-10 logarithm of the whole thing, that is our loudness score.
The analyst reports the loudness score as 24.0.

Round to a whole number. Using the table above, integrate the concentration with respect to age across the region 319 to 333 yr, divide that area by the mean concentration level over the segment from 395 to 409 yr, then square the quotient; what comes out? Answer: 78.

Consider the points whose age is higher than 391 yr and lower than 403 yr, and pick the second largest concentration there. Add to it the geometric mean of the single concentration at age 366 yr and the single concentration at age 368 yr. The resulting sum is 17.9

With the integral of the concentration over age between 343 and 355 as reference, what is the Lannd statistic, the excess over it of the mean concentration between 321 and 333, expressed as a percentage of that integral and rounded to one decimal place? -92.5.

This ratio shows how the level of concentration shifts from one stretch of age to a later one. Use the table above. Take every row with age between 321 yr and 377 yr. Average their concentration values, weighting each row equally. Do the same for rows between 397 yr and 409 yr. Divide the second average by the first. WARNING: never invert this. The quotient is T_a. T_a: 1.37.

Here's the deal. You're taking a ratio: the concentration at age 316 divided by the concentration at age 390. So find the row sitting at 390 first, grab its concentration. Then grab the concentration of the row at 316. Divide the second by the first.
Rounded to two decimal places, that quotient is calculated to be 0.62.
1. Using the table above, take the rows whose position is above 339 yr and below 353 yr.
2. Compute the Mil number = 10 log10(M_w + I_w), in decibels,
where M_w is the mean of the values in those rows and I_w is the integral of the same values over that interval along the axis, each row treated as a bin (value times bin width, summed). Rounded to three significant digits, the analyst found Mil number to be 20.2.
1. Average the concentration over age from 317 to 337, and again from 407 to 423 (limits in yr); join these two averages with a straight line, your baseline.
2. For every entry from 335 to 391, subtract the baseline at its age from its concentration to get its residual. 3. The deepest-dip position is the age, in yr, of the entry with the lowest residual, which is 384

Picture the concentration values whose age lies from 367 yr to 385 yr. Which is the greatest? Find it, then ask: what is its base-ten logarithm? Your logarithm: 0.93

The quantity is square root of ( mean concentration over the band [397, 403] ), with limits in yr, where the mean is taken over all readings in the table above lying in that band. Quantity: 3.1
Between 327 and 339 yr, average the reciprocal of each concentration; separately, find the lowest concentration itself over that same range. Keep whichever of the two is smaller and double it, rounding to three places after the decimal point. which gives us 0.297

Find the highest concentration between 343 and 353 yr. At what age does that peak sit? 352 yr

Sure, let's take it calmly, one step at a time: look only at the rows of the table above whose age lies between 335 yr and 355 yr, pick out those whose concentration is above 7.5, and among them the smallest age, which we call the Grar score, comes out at 352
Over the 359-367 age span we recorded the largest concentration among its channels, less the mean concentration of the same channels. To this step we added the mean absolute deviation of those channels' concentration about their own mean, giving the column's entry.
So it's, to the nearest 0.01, 1.13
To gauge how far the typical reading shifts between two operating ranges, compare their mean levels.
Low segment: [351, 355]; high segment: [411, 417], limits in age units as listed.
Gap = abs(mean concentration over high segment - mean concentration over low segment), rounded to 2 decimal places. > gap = 1.76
